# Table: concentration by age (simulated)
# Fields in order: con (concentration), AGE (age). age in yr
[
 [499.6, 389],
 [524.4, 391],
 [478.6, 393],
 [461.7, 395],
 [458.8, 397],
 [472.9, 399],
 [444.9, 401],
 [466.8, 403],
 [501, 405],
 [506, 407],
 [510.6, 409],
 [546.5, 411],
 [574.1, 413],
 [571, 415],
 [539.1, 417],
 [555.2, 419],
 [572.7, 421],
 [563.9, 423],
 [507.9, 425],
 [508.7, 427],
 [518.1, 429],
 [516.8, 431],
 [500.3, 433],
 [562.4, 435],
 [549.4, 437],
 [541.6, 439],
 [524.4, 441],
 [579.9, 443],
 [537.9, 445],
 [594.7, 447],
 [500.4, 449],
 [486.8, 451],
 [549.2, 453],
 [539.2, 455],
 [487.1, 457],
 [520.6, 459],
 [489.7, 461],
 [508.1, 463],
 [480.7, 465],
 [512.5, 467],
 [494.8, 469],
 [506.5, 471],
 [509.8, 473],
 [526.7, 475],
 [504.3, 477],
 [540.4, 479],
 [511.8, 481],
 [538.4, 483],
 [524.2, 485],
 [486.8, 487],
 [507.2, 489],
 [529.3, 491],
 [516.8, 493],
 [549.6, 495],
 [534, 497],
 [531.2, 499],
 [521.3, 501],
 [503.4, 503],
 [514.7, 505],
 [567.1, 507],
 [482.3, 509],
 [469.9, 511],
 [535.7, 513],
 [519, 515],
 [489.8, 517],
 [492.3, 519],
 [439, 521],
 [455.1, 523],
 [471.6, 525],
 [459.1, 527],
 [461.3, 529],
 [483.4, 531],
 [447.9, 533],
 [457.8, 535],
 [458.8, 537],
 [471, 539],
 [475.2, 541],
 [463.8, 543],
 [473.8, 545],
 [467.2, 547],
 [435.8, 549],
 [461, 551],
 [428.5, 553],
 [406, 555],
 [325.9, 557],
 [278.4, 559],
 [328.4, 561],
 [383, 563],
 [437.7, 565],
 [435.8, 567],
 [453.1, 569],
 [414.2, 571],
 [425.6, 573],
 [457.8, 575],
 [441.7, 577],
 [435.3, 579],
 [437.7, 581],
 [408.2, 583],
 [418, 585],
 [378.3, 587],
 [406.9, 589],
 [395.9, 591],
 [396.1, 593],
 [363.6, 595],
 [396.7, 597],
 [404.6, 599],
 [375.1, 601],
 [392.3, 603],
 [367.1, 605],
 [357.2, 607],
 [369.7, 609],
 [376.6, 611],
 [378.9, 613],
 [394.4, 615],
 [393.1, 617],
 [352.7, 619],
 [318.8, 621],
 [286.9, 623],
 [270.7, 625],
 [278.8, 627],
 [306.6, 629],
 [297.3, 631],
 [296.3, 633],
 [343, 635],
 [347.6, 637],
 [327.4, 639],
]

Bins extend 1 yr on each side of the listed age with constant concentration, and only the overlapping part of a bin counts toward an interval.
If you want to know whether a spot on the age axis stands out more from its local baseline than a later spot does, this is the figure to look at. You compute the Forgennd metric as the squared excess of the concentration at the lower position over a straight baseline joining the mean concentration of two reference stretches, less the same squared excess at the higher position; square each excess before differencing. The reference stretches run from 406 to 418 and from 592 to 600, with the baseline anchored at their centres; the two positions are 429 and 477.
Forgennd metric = -185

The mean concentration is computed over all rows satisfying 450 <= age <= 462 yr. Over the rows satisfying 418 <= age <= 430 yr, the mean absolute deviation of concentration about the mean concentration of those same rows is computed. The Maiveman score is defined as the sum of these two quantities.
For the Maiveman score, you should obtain 538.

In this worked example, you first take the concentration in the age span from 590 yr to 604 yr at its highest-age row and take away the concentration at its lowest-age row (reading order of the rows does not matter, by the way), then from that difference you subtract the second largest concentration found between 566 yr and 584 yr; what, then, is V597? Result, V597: -457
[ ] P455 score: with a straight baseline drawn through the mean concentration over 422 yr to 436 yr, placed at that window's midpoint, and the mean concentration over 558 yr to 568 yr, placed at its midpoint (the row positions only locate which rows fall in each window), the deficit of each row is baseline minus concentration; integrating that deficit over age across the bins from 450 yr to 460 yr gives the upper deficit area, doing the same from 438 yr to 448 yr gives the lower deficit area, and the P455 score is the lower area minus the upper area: -254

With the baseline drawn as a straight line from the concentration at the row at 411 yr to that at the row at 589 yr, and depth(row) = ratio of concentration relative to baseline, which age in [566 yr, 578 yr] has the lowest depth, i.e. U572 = 571 yr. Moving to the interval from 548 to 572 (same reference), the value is 559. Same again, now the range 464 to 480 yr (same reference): 465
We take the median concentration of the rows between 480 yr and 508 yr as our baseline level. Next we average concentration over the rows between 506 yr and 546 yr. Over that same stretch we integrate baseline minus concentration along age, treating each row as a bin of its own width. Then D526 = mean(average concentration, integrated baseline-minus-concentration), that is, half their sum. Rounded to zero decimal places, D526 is 1120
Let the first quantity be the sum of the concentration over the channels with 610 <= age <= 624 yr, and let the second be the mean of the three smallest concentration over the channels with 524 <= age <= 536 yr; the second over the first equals 0.18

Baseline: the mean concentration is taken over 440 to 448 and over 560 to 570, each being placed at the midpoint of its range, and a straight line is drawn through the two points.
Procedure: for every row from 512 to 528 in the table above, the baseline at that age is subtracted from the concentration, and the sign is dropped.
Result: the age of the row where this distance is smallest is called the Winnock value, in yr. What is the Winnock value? 527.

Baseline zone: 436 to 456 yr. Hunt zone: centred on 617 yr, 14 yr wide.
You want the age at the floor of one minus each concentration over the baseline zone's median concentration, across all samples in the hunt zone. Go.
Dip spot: 615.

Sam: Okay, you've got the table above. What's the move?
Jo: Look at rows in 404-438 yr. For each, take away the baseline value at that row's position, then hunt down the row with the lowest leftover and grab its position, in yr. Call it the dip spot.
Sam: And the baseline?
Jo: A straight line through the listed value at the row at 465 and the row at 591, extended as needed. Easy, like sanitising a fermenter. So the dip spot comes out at 405 yr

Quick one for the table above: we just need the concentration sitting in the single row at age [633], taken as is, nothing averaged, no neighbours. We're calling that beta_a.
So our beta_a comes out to 296.3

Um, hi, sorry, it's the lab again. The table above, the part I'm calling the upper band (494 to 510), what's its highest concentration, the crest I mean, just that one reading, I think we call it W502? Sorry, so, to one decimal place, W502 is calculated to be 567.1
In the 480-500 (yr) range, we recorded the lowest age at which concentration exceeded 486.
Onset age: 481 yr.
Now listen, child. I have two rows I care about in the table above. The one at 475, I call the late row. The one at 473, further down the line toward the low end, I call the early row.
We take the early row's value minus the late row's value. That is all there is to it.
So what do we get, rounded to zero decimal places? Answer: -17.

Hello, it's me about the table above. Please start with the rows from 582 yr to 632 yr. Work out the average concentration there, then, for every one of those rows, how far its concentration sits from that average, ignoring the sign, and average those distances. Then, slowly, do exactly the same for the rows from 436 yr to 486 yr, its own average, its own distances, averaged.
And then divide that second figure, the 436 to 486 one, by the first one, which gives 0.63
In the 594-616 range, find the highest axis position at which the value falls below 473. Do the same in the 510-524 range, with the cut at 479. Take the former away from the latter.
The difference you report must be -92 yr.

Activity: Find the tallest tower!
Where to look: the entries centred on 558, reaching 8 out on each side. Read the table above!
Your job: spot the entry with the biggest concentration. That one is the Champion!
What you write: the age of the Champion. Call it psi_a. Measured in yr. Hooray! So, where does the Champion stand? 551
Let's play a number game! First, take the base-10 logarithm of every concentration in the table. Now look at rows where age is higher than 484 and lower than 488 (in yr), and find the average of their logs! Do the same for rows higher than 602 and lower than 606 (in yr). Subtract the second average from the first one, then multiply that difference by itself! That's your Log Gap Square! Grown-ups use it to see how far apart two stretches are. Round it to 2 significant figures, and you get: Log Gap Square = 0.015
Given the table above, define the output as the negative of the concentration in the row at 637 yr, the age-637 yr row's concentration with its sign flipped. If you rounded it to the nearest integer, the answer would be -348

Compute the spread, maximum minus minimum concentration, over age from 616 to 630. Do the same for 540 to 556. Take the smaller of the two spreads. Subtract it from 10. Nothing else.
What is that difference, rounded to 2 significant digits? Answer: -59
